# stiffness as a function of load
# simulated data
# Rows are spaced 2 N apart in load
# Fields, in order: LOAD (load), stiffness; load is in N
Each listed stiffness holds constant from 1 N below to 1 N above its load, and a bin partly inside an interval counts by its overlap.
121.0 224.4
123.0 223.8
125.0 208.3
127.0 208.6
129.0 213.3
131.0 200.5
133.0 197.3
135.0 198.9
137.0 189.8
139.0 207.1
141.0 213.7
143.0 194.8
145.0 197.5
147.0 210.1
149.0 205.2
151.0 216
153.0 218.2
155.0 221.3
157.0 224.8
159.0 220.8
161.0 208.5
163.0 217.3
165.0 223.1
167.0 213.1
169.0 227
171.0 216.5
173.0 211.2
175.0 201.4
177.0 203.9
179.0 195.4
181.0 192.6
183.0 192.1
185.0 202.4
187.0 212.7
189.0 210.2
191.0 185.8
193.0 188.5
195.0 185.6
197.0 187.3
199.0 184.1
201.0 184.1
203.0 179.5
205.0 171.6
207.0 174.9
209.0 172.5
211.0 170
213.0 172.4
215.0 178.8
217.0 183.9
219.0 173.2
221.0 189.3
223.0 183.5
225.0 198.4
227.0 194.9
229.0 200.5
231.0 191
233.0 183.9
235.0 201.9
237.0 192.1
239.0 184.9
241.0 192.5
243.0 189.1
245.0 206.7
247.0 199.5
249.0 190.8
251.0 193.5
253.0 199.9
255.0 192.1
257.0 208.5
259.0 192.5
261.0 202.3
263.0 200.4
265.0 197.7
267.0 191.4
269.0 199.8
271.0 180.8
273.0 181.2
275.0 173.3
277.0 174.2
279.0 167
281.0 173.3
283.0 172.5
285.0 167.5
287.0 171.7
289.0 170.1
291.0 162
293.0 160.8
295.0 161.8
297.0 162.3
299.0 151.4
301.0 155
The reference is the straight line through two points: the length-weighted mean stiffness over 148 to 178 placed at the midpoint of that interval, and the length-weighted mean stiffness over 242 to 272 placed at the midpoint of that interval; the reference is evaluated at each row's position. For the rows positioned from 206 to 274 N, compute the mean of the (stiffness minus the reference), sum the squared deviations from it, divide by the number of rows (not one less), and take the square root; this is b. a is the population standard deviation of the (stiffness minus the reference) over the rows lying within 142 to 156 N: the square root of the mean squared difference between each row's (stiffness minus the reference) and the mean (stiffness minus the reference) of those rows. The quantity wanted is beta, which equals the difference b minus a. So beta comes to 3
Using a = 10.3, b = 13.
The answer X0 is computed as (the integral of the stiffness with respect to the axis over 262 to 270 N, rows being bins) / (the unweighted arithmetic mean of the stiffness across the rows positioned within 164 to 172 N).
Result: 7.18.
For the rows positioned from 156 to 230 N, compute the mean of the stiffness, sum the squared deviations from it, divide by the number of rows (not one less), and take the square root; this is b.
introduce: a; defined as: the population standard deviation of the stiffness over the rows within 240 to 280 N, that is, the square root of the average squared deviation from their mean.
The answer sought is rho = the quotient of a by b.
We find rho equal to 0.66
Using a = 11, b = 16.6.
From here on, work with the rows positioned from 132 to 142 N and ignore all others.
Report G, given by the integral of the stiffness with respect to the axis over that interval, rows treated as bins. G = 2014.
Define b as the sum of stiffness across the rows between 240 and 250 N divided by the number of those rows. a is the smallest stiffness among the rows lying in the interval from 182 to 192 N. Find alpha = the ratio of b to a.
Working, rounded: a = 185.8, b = 196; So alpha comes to 1.05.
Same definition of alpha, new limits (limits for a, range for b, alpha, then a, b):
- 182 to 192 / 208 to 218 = 0.94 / 185.8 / 176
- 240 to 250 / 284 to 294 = 0.88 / 189.1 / 166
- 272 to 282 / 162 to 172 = 1.31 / 167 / 219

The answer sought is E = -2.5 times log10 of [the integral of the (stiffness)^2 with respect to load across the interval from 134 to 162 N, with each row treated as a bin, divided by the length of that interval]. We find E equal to -11.6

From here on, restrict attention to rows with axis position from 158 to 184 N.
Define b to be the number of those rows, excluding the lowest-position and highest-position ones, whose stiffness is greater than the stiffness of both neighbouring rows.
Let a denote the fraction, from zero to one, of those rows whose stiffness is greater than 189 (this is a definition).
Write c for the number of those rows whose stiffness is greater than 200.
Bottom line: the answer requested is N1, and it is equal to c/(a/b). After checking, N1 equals 30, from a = 1.0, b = 3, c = 10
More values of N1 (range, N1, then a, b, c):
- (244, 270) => 12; 1.0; 3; 4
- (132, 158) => 24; 1.0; 3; 8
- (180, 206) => 23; 0.4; 3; 3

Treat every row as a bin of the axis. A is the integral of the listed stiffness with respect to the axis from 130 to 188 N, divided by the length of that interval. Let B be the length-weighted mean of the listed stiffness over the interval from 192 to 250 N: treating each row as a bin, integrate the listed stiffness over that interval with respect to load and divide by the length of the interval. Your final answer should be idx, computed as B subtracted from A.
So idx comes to 22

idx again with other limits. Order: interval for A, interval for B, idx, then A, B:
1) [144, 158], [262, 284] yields 30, 213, 183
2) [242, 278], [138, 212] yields -8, 193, 201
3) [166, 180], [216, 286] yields 21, 210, 189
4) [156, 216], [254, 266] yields -2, 197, 199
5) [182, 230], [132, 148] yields -15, 187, 201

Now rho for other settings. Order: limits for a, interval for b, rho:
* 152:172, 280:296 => 1.08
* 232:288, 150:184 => 1.10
